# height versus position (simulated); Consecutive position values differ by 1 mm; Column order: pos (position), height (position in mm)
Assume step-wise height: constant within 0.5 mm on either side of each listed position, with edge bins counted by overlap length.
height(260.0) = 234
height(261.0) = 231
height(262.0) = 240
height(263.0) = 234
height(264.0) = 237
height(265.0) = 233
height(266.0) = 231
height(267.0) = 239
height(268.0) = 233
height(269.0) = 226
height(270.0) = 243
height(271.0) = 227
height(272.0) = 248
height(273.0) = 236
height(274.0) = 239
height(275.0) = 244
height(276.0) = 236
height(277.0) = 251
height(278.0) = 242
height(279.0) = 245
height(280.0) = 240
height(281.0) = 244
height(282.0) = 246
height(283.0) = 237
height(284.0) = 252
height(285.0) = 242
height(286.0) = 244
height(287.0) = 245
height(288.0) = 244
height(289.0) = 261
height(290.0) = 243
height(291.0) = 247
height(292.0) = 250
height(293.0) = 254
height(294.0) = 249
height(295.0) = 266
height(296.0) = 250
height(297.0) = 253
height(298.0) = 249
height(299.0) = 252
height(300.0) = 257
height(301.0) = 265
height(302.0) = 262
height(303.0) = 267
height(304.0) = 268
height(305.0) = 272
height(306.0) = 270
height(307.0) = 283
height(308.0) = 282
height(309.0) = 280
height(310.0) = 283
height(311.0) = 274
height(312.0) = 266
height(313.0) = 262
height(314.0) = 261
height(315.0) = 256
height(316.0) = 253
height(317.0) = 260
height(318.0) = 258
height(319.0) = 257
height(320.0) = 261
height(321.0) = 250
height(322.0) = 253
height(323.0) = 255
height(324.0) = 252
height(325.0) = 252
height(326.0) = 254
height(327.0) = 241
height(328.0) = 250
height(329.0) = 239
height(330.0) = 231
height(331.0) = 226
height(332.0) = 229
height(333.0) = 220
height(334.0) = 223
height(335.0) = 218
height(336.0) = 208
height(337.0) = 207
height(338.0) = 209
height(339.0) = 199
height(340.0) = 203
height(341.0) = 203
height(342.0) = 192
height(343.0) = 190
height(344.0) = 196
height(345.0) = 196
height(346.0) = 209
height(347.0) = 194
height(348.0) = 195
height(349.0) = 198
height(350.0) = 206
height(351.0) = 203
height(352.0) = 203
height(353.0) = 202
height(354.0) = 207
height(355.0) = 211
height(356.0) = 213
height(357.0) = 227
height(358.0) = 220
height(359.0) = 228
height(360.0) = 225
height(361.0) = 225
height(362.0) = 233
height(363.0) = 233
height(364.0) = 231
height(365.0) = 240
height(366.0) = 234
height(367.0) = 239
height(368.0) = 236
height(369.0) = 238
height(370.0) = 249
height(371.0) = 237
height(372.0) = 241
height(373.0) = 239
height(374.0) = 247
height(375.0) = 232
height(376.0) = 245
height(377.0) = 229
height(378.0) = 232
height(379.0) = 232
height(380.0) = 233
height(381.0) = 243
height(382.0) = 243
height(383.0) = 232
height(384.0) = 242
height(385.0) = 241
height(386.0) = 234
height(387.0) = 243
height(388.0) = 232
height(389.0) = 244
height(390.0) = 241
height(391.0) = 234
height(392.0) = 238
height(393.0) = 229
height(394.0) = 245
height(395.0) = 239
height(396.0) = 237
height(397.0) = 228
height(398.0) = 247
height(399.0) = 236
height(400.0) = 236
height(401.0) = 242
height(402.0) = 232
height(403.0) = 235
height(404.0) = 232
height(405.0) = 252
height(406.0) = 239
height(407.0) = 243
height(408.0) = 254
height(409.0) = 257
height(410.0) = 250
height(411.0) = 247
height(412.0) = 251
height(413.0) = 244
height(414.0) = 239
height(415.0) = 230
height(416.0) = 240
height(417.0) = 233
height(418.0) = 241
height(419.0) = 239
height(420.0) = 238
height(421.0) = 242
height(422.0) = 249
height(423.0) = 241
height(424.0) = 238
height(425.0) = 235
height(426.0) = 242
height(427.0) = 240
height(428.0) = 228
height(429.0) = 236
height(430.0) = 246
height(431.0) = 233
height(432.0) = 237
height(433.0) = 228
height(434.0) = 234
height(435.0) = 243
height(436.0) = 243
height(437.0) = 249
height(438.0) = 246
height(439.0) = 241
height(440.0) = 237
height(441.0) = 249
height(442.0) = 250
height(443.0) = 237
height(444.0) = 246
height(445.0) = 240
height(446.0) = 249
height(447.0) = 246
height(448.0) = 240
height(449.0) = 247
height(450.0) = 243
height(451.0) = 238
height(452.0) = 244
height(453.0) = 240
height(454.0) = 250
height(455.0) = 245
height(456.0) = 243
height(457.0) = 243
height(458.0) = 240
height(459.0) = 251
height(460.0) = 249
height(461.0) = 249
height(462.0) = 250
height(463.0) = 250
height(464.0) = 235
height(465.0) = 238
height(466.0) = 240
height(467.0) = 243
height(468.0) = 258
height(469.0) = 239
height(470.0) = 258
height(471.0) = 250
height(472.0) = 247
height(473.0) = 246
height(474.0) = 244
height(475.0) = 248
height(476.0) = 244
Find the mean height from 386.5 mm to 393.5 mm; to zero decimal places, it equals 237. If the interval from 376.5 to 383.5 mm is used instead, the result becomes 235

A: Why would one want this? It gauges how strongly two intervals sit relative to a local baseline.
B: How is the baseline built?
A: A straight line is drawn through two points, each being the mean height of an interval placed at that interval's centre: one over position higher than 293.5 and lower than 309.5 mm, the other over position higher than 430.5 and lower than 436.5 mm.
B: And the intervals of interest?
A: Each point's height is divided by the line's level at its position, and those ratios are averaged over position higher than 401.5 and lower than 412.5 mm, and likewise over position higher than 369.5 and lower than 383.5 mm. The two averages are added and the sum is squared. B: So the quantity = 3.9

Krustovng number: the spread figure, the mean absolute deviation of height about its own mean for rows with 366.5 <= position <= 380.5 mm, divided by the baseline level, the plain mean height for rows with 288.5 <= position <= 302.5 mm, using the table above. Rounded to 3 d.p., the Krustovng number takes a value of 0.019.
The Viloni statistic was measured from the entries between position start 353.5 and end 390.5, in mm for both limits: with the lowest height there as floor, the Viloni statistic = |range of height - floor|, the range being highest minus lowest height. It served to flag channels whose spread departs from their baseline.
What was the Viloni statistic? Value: 165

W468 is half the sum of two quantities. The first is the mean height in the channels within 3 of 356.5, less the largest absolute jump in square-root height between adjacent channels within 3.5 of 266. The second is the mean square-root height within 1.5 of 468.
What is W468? 117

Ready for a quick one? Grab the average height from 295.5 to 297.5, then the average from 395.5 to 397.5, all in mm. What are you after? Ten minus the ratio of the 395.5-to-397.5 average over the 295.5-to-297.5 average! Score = 9.08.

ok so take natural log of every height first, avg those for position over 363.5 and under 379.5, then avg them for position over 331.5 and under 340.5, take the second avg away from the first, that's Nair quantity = 0.11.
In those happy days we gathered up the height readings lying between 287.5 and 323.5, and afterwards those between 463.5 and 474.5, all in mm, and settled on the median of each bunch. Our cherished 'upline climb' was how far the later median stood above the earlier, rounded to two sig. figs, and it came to -15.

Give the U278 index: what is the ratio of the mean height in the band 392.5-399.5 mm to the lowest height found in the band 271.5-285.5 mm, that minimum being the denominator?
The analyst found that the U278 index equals 1.01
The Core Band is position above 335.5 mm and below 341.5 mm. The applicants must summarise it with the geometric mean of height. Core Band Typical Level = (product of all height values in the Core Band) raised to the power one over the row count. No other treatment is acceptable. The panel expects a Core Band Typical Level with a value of 205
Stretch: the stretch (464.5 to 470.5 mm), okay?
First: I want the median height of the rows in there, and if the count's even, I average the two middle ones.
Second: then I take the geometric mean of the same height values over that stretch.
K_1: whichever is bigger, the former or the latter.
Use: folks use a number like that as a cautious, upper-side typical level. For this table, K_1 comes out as 246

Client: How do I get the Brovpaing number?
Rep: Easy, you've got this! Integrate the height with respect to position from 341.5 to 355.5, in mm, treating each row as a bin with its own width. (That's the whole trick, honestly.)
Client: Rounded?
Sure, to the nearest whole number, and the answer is 2802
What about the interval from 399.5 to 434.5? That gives 8403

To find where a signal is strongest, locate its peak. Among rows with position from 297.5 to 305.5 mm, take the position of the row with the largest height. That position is 305.0 mm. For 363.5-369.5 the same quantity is 365.0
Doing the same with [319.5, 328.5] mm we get 320.0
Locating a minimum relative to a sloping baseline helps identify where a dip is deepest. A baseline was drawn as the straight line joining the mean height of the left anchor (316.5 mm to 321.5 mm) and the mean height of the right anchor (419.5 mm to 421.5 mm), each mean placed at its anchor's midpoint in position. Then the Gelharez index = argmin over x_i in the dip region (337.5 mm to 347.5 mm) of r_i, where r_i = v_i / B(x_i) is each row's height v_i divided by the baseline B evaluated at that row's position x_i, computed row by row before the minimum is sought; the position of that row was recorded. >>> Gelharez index 343.0 mm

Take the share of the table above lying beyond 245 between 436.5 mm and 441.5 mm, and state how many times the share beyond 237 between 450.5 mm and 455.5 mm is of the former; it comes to 2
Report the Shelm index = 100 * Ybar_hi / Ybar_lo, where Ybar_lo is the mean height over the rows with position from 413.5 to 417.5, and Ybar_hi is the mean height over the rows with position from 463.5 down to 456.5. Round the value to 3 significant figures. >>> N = 105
